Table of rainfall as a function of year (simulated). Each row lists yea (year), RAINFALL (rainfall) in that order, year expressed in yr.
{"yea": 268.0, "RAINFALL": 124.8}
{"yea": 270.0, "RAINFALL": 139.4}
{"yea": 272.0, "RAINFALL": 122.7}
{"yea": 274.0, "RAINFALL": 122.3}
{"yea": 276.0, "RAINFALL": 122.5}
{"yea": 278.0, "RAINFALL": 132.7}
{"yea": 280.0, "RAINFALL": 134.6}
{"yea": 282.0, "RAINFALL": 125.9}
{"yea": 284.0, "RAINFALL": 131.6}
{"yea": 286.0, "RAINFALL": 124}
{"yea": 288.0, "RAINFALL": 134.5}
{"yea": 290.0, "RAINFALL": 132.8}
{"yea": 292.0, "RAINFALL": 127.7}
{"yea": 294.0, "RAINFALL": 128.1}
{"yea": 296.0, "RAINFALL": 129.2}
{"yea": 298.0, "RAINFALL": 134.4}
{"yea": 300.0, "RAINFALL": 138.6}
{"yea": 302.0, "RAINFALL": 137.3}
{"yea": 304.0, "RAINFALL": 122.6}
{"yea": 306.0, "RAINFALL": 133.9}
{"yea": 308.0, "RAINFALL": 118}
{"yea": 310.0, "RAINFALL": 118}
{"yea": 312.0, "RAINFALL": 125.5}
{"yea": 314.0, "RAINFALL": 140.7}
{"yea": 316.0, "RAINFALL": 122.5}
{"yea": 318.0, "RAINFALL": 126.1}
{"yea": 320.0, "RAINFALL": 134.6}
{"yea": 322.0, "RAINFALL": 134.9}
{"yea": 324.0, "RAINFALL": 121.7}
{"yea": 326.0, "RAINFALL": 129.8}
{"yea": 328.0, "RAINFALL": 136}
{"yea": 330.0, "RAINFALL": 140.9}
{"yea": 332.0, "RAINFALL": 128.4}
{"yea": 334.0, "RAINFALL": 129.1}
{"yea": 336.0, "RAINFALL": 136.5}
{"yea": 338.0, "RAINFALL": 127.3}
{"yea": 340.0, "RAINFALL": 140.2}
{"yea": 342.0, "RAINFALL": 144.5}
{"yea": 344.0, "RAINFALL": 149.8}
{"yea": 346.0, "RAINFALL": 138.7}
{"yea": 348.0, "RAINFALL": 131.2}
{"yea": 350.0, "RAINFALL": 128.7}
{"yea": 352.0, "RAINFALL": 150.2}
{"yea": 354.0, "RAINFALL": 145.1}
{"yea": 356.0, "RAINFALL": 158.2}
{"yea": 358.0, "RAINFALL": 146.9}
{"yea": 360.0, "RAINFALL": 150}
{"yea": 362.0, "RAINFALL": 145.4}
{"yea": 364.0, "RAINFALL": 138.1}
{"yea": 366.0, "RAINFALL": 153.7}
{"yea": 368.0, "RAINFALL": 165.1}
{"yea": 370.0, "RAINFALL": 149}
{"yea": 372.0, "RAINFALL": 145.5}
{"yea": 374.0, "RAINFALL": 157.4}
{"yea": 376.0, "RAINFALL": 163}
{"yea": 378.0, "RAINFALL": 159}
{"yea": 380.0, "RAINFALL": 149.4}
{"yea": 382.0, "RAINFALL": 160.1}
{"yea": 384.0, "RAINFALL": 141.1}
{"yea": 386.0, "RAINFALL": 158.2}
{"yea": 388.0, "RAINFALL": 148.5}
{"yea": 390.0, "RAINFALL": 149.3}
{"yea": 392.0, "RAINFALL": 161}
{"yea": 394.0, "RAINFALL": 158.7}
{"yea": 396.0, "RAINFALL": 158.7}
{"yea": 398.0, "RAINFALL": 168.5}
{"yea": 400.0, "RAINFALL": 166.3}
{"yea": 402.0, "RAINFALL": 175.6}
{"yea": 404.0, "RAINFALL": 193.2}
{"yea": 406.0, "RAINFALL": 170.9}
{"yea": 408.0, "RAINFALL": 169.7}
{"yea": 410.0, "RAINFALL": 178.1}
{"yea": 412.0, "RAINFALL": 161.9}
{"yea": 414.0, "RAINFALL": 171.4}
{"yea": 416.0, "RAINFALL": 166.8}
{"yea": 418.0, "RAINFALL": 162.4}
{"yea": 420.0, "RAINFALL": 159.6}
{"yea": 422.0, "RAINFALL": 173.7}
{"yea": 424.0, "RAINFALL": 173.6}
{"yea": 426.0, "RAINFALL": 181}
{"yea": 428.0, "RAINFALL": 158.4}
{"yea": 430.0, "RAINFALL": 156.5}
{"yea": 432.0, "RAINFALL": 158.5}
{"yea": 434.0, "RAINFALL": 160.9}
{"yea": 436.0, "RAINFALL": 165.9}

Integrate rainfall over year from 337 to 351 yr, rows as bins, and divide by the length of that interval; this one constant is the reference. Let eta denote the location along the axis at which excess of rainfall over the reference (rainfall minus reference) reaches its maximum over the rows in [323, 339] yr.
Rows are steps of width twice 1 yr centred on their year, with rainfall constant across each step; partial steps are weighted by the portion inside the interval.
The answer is 330.0 yr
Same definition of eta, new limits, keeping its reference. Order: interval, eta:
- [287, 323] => 314.0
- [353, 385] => 368.0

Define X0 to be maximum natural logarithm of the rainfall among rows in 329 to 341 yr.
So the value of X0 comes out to 4.95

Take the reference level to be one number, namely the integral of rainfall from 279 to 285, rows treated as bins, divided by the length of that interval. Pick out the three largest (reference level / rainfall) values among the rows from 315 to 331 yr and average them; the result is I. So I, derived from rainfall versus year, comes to 1.06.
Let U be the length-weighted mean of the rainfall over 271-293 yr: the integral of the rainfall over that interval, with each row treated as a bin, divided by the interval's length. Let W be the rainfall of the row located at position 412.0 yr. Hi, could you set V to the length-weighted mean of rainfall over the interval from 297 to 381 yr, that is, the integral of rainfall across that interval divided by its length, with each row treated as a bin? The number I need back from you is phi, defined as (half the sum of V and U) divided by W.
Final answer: 0.8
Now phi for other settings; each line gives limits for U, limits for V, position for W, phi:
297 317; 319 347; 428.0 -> 0.8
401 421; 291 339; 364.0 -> 1.1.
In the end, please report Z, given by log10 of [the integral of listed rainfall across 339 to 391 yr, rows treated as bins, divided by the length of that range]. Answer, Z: 2.17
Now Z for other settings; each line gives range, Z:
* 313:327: 2.11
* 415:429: 2.23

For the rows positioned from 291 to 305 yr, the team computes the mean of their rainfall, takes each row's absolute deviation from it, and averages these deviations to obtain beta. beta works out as 4.8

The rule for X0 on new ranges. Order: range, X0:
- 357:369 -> 5.11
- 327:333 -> 4.95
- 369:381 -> 5.09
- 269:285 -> 4.94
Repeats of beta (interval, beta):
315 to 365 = 7.9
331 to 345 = 7.1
